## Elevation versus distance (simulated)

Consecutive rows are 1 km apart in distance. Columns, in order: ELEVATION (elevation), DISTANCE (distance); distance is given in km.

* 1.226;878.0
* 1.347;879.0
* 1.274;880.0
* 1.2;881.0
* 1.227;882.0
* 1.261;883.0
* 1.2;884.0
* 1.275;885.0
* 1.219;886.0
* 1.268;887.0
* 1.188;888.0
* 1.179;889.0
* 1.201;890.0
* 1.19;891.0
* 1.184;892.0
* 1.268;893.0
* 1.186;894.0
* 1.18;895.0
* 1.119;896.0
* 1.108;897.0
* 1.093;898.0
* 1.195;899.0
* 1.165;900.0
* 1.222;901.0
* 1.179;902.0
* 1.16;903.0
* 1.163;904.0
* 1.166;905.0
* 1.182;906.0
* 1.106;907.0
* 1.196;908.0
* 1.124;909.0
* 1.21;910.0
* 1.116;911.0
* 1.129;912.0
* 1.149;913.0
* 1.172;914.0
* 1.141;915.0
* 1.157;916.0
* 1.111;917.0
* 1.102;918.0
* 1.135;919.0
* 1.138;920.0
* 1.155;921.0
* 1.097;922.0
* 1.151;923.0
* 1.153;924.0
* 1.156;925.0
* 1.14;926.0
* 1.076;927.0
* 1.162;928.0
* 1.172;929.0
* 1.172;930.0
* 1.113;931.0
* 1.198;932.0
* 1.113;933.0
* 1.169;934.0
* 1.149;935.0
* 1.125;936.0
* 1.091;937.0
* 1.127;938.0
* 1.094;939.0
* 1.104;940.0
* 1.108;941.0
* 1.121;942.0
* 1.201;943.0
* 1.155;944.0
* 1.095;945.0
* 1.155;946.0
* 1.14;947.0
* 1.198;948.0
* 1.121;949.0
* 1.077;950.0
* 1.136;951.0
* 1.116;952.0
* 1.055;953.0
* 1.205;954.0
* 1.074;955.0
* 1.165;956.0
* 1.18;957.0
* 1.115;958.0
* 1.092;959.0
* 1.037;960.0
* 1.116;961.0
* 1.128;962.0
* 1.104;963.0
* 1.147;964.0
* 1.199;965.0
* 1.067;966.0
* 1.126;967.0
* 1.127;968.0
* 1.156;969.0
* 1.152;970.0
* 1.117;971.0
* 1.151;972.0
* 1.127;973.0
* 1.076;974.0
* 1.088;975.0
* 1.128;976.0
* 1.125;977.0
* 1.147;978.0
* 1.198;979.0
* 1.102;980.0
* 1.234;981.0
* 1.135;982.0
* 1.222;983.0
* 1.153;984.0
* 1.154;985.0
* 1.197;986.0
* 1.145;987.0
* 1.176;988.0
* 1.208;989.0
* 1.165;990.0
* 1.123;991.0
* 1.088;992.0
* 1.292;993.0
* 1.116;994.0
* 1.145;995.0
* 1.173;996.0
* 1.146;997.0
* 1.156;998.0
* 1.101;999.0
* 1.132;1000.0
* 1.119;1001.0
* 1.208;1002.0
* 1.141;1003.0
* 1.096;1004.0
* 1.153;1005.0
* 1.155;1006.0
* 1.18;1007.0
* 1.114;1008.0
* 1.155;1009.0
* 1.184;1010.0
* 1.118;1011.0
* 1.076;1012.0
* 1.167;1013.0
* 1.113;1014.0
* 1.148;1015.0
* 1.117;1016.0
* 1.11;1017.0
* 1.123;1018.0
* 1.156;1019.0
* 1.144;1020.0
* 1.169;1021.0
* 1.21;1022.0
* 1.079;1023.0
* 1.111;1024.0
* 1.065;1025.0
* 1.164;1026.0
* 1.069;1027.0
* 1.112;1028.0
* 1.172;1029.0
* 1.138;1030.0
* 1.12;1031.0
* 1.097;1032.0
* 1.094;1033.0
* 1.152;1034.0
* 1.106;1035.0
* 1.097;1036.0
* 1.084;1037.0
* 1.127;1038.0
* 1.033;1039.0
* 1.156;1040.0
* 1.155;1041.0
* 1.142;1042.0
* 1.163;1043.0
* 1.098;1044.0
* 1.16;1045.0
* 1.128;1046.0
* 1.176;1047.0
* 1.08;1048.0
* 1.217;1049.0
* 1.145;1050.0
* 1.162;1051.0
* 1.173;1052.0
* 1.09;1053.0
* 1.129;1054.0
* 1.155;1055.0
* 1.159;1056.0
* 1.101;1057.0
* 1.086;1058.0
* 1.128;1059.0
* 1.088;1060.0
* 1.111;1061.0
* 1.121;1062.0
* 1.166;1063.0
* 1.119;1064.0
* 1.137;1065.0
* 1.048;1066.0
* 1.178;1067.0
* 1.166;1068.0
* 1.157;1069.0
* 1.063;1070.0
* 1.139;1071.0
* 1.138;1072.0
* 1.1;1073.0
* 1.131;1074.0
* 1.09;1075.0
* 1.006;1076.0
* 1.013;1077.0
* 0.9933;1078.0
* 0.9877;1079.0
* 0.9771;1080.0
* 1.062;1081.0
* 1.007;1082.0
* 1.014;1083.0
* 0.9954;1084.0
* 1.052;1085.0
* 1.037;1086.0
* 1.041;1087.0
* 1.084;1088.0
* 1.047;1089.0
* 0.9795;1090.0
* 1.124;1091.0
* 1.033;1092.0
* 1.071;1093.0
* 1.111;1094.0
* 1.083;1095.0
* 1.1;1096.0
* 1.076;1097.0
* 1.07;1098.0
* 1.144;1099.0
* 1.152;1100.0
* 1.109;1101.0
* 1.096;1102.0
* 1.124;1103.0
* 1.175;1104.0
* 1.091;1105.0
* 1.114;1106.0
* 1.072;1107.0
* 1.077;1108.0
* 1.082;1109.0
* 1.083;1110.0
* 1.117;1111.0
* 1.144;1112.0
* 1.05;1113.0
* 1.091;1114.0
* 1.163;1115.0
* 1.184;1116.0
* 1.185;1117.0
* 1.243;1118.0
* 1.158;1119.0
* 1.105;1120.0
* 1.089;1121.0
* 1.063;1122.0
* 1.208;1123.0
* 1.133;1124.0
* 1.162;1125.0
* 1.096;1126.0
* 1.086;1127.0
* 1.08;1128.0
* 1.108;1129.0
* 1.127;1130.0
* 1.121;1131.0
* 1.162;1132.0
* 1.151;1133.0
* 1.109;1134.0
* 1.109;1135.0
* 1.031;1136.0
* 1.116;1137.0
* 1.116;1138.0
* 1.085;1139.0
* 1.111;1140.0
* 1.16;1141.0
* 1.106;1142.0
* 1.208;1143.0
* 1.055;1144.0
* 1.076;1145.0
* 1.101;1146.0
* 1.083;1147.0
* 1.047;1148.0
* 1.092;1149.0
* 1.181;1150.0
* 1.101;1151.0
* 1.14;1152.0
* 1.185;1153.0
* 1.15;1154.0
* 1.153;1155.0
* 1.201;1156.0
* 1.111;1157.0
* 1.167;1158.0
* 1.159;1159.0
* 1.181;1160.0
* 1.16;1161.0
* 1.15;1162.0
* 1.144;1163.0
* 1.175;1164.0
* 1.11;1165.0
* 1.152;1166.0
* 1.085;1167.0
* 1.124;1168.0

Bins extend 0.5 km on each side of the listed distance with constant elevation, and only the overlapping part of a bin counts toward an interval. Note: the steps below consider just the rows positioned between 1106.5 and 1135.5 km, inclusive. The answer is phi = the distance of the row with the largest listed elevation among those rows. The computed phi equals 1118.0 km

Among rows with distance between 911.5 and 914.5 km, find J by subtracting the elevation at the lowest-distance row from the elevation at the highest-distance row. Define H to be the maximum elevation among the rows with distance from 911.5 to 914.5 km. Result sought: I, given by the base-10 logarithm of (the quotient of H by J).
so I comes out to 1.4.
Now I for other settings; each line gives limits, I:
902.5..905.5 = 2.3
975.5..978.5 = 1.8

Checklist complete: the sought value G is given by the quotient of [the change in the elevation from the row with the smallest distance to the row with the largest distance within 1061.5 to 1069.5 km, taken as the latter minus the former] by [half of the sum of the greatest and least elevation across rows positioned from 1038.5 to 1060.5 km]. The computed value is 0.03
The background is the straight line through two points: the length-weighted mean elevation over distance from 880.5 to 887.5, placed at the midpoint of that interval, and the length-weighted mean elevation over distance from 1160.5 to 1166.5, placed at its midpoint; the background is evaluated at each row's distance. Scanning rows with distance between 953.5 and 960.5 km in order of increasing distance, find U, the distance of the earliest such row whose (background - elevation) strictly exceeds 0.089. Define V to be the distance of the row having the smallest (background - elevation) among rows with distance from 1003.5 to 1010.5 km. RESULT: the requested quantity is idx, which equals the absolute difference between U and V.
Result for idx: 55 km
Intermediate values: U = 955.0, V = 1010.0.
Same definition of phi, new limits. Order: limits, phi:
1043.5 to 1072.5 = 1049.0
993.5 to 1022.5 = 1022.0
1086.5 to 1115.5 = 1104.0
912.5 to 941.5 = 932.0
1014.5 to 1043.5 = 1022.0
